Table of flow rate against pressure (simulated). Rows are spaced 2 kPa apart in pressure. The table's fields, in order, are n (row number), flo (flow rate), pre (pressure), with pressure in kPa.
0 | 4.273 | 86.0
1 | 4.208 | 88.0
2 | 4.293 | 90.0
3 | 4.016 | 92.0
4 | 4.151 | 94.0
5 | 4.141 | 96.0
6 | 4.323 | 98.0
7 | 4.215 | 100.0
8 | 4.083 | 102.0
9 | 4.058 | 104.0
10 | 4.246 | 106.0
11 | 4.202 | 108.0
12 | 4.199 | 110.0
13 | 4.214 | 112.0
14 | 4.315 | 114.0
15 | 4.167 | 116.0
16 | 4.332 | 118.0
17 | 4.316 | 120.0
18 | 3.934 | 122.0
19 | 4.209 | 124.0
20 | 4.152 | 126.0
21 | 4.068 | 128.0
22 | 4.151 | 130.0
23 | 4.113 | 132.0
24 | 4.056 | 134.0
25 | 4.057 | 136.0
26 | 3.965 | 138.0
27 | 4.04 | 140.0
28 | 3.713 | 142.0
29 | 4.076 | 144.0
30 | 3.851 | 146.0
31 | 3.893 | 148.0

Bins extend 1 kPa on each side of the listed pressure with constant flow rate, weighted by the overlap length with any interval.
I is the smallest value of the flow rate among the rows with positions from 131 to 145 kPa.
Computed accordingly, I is 3.713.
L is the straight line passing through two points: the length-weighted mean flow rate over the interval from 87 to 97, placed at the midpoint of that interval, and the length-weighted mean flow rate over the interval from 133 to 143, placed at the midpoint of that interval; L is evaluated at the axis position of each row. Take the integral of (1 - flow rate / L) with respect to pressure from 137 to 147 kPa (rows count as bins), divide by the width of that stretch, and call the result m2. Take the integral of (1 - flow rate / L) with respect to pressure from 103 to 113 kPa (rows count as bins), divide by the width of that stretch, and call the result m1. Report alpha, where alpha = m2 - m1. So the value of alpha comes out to 0.027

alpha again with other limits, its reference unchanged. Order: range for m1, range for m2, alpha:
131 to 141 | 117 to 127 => -0.020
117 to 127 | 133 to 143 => 0.038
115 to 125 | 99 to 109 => 0.025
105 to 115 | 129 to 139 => 0.015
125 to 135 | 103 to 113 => 0.005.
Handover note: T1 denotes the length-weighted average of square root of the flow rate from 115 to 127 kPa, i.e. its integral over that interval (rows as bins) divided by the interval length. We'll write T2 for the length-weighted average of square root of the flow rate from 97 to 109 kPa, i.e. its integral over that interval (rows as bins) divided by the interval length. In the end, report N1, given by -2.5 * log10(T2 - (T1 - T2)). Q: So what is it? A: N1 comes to -0.78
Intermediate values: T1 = 2.05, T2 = 2.046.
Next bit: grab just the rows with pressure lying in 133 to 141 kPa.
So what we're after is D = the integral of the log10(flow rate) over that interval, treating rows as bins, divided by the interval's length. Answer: 0.605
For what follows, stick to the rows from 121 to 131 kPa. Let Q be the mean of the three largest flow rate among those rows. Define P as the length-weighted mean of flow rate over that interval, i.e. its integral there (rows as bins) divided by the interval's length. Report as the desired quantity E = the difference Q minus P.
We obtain 0.068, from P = 4.10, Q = 4.17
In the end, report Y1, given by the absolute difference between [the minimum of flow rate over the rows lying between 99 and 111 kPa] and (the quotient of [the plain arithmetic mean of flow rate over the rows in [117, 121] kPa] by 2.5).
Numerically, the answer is 2.33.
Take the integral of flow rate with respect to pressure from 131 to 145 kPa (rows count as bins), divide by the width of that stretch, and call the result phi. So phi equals 4.00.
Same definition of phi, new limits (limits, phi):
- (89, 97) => 4.15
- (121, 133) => 4.10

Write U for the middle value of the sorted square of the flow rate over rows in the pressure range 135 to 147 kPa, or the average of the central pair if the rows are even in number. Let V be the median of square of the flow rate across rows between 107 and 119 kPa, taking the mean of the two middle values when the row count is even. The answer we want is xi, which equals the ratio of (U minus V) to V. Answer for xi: -0.10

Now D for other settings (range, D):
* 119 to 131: 0.617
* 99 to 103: 0.618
